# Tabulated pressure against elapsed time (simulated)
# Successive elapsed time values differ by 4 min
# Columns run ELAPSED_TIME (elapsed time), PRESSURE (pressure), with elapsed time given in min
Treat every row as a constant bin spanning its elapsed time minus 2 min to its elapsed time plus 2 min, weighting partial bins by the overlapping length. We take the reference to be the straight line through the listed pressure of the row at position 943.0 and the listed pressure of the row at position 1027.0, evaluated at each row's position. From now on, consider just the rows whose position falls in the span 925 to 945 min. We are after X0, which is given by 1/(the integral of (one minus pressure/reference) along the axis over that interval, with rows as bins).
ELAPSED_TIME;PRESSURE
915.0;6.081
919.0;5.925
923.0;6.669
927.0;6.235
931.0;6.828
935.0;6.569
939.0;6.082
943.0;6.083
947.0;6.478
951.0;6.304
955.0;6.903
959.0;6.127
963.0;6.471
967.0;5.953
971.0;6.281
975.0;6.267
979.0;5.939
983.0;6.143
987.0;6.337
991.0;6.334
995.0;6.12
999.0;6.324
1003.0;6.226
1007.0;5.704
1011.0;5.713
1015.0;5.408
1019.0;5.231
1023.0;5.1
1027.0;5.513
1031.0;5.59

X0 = -1.4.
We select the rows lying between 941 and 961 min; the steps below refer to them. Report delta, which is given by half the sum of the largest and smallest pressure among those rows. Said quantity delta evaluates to 6.49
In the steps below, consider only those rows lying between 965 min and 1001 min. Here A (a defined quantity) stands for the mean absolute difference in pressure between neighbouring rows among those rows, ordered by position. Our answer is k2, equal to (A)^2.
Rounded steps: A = 0.19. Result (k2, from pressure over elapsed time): 0.035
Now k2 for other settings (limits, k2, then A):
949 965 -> 0.328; 0.57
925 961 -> 0.169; 0.41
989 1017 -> 0.051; 0.23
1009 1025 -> 0.042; 0.20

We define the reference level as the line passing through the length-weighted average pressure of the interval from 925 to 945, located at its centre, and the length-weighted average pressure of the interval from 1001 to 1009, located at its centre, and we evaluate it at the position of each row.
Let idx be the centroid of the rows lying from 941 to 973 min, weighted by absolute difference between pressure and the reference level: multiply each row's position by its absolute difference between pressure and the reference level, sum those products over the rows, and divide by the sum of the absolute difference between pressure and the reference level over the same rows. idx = 956.6 min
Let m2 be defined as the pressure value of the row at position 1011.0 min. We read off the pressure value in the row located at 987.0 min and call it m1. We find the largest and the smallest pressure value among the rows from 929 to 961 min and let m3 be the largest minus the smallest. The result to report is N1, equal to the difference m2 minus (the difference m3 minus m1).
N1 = 11.2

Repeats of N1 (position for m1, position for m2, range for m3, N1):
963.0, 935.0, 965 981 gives 12.7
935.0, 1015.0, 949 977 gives 11.0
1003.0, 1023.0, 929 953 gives 10.6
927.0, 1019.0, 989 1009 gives 10.8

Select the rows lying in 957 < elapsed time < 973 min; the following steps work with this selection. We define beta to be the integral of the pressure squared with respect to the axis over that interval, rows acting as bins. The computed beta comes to 617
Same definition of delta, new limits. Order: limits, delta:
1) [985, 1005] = 6.23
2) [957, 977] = 6.21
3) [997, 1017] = 5.87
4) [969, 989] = 6.14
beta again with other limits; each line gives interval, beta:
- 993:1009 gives 595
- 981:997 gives 622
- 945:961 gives 668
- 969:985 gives 607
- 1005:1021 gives 487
